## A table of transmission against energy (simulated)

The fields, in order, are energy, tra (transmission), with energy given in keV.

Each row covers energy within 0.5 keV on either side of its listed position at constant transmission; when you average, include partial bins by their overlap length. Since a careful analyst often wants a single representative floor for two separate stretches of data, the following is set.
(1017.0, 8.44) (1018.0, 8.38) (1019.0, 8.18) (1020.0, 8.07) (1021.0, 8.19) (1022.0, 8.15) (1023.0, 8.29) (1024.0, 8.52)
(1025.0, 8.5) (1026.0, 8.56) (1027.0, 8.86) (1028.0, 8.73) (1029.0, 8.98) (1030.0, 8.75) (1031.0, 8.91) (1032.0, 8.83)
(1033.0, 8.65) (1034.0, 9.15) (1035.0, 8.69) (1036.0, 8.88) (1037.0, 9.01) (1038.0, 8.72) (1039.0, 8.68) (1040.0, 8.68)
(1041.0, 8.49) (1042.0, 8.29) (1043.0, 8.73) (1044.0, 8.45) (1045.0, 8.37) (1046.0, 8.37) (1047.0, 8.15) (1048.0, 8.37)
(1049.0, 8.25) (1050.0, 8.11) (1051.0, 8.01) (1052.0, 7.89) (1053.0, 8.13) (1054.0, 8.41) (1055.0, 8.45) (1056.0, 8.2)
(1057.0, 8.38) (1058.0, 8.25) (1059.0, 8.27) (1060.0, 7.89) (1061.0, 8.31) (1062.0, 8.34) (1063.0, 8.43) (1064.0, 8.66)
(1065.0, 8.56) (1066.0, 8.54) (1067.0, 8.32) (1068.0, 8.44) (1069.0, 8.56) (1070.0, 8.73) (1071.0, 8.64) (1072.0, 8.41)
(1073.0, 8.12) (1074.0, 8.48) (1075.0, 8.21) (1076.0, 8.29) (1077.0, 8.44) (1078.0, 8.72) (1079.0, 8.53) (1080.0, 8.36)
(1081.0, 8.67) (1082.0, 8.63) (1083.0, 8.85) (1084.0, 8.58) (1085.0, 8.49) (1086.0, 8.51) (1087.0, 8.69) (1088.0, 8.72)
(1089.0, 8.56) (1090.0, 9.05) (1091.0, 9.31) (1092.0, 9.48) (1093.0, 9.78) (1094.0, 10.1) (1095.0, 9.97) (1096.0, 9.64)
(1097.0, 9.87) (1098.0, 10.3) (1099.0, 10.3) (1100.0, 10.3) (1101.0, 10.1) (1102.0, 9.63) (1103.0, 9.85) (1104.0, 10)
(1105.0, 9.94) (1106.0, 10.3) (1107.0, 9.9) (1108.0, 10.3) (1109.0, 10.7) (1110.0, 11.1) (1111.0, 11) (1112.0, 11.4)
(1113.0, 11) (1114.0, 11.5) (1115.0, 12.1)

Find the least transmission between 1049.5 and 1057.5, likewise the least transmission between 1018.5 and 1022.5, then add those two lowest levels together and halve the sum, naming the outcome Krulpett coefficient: 7.98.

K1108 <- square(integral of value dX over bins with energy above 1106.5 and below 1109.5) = 955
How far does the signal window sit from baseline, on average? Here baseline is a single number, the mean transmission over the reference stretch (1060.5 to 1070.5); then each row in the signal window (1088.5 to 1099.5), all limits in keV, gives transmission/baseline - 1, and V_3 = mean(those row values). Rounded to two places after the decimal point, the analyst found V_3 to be 0.14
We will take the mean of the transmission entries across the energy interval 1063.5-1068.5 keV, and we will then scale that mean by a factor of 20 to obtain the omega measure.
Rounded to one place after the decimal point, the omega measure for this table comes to 170.1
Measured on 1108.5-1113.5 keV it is 220.8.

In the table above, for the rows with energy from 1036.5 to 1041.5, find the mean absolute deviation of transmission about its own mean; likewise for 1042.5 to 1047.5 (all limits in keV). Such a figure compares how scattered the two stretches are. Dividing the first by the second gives 0.85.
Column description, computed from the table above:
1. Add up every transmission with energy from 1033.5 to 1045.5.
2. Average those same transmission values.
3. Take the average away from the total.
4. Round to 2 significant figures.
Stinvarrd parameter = 95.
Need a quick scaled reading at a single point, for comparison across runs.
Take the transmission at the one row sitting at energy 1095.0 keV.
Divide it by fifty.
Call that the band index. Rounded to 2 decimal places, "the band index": 0.20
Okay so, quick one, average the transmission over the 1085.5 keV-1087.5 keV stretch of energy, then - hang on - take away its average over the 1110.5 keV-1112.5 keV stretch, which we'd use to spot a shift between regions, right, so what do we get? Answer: -2.6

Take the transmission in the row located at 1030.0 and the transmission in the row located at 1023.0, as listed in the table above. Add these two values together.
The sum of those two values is 17.0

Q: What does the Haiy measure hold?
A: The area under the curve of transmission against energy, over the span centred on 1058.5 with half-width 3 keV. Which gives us 49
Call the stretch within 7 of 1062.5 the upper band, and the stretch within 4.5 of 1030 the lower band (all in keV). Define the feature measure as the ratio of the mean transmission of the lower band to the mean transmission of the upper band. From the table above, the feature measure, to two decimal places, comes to 1.05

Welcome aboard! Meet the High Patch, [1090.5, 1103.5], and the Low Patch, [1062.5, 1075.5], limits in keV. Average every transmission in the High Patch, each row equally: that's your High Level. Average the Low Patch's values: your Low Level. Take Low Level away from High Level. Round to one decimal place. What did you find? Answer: 1.4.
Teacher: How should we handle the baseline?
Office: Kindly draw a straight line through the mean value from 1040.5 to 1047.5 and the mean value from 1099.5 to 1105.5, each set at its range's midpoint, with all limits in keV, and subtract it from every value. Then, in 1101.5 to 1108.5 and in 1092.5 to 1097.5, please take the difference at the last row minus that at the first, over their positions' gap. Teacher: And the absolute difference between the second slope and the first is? 0.09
